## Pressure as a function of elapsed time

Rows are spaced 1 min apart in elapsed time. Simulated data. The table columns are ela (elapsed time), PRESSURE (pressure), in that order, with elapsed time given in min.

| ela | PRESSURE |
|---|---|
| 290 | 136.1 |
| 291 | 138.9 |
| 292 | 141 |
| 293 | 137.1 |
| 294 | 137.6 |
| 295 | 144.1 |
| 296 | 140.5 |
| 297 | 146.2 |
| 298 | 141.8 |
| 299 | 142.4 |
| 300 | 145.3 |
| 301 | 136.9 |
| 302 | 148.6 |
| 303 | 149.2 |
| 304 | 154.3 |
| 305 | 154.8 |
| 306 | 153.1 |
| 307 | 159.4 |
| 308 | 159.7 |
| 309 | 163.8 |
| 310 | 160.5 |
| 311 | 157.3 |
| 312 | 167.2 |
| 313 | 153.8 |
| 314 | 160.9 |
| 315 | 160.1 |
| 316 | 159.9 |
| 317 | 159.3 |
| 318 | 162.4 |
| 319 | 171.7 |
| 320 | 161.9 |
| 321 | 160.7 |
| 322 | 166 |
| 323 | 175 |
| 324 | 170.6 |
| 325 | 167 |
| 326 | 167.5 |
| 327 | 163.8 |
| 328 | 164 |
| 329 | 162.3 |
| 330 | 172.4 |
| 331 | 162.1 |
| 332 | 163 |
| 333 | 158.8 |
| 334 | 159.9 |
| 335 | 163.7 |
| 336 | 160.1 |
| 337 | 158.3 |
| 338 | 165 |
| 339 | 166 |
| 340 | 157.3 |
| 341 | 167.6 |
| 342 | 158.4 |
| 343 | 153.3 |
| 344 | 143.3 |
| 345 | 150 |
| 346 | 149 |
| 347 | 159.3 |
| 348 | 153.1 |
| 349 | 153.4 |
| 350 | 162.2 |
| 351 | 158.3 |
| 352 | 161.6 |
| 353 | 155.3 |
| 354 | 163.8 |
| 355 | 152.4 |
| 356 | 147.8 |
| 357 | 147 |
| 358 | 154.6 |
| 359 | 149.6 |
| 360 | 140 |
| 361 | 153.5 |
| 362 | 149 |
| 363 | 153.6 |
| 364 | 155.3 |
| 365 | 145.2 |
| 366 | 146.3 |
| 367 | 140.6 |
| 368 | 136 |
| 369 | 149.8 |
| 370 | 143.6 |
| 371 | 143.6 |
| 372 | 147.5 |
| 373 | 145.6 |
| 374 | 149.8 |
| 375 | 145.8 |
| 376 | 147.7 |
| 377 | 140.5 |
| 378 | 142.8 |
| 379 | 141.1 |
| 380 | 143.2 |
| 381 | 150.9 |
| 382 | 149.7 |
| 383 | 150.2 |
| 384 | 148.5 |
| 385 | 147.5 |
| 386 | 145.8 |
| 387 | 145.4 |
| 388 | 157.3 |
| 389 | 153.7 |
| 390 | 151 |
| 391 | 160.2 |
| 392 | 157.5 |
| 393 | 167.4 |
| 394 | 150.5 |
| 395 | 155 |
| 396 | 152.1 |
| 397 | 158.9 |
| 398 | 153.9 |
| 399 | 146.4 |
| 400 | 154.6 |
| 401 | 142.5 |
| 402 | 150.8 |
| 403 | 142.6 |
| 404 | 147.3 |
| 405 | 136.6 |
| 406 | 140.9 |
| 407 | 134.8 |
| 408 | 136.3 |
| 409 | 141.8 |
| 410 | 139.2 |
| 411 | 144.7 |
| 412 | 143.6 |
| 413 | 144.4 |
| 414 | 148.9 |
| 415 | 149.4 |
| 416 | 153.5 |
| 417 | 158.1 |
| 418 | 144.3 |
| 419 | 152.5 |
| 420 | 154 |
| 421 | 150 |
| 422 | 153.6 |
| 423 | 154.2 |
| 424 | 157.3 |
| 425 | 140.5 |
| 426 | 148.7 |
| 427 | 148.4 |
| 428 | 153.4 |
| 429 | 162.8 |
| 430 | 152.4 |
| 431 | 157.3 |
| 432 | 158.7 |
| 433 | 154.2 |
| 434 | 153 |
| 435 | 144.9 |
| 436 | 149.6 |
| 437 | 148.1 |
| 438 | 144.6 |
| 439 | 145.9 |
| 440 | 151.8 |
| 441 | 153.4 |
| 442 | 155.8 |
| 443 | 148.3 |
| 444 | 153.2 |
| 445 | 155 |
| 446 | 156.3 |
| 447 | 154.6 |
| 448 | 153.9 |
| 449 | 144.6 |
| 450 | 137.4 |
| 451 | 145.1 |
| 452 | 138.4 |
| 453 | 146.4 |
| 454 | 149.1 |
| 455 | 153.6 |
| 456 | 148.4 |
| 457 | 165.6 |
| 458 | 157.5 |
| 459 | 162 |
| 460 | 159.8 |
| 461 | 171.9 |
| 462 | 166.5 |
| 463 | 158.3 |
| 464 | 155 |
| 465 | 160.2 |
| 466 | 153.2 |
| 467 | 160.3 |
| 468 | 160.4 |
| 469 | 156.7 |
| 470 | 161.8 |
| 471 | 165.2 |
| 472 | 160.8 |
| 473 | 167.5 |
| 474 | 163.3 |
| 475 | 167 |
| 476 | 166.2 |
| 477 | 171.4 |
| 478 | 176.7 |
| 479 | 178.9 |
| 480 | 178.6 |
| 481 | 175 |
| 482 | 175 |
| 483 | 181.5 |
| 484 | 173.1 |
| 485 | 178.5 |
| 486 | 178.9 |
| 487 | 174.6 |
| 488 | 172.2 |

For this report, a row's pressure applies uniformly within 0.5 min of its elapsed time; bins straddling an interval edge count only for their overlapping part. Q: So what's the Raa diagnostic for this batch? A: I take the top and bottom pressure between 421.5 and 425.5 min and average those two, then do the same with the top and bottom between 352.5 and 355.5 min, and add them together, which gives 307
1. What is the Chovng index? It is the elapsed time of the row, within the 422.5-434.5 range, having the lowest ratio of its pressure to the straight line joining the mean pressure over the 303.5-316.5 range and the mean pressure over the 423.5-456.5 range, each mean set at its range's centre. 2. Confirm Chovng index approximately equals 425 min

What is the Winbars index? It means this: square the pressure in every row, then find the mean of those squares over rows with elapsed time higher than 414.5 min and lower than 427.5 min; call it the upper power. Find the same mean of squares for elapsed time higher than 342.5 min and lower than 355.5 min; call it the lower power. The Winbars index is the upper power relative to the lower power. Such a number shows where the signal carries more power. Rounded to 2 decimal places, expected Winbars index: 0.95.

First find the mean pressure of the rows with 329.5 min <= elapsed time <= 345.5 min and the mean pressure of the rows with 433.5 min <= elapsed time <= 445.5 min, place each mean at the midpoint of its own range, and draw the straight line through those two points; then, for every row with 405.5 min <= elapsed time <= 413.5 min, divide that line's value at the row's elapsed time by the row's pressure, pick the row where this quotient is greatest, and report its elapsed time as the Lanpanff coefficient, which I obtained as 407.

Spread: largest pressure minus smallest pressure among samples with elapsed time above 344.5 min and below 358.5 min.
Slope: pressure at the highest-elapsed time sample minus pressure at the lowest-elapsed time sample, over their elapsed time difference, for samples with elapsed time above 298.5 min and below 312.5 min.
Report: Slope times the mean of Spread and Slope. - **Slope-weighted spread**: 18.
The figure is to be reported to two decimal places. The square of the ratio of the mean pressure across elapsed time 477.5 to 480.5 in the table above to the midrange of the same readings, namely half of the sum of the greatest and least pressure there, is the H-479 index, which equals 1.00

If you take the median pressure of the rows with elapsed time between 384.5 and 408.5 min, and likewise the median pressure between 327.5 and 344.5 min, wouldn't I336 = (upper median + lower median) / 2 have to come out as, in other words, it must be 156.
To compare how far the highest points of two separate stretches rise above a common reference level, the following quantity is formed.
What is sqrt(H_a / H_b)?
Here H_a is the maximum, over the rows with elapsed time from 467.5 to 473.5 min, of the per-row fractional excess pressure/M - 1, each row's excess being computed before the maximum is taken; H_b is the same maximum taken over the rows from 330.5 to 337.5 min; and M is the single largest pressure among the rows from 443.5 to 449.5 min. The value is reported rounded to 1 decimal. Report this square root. 1.2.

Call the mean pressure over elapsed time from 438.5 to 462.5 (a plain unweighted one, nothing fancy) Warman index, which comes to 153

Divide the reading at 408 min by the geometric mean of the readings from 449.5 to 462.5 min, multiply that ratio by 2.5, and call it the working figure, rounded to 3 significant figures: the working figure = 2.22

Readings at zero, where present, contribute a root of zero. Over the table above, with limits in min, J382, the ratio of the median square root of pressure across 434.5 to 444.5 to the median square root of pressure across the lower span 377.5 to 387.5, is 1.01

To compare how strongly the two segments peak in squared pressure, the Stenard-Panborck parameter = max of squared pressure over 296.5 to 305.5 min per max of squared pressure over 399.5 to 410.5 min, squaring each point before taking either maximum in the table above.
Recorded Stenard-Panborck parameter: 1.00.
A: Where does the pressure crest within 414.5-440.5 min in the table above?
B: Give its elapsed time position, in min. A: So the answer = 429 min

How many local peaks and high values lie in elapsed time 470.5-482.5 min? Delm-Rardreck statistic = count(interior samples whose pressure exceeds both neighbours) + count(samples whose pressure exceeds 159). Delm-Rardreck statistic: 15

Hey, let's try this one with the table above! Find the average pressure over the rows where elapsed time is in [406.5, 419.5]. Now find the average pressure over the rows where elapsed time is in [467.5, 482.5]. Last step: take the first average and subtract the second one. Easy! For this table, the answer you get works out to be -23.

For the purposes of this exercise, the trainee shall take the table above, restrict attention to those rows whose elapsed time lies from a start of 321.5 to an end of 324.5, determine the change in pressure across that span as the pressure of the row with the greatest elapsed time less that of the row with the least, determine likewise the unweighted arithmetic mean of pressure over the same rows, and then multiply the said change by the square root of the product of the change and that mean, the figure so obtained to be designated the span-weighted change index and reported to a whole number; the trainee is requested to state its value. 129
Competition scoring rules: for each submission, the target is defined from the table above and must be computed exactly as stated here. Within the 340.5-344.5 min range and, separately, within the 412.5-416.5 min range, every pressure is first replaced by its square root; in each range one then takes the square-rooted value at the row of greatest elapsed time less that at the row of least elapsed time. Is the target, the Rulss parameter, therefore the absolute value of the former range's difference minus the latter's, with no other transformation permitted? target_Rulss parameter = 1.35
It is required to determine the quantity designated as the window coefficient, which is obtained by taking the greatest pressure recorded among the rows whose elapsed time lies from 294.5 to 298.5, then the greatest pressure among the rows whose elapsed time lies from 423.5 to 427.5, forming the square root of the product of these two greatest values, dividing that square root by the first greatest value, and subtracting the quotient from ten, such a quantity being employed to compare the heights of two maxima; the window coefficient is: 8.96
